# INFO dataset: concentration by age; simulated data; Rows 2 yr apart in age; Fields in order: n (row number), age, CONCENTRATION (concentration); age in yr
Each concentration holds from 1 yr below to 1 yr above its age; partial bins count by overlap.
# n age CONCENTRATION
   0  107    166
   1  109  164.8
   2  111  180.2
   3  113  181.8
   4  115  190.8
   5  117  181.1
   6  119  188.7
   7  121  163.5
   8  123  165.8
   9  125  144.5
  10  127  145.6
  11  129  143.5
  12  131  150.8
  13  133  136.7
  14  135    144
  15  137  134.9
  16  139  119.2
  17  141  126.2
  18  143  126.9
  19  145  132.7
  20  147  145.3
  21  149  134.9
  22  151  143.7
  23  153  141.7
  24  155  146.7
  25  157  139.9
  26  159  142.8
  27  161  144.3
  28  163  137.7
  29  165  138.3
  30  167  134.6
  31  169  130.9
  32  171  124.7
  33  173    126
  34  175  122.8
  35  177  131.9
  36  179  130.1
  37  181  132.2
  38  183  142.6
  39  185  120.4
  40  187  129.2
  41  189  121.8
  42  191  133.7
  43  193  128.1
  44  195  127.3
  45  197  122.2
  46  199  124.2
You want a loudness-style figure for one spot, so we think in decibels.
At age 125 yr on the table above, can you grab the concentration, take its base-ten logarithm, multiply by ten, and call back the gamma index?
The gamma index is 21.6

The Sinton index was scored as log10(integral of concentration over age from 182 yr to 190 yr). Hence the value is 3.01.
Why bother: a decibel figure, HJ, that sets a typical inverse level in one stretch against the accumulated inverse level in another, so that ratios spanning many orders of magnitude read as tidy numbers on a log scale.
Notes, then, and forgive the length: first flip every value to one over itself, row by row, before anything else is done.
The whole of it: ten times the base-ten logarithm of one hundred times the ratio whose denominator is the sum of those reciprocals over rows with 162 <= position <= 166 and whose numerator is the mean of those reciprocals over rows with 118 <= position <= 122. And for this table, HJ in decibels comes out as 16.0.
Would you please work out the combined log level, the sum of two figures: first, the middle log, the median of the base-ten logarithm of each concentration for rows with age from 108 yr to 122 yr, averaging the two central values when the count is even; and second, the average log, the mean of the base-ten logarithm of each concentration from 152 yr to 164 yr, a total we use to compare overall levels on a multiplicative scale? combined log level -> 4.41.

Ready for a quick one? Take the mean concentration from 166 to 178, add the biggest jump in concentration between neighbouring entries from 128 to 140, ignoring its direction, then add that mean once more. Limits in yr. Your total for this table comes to 273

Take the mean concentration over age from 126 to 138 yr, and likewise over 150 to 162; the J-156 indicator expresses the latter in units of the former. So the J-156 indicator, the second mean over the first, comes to 1.00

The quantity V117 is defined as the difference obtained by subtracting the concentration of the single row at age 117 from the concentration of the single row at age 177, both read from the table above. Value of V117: -49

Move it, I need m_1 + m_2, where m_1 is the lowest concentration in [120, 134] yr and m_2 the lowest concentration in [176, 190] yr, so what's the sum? 257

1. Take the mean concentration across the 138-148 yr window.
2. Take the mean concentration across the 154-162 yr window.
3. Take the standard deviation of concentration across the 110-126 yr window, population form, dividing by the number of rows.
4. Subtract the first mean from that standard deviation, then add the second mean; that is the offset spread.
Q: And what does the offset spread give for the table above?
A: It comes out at 28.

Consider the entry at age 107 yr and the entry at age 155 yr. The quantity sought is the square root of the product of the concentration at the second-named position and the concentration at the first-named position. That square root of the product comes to 156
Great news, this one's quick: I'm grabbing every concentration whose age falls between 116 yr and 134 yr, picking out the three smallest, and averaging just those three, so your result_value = 142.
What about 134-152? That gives 124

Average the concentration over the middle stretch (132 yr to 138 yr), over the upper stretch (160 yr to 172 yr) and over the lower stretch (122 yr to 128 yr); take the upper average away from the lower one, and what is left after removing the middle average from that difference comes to -122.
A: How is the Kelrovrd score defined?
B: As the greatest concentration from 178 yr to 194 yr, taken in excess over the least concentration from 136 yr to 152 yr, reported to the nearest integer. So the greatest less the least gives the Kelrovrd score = 23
